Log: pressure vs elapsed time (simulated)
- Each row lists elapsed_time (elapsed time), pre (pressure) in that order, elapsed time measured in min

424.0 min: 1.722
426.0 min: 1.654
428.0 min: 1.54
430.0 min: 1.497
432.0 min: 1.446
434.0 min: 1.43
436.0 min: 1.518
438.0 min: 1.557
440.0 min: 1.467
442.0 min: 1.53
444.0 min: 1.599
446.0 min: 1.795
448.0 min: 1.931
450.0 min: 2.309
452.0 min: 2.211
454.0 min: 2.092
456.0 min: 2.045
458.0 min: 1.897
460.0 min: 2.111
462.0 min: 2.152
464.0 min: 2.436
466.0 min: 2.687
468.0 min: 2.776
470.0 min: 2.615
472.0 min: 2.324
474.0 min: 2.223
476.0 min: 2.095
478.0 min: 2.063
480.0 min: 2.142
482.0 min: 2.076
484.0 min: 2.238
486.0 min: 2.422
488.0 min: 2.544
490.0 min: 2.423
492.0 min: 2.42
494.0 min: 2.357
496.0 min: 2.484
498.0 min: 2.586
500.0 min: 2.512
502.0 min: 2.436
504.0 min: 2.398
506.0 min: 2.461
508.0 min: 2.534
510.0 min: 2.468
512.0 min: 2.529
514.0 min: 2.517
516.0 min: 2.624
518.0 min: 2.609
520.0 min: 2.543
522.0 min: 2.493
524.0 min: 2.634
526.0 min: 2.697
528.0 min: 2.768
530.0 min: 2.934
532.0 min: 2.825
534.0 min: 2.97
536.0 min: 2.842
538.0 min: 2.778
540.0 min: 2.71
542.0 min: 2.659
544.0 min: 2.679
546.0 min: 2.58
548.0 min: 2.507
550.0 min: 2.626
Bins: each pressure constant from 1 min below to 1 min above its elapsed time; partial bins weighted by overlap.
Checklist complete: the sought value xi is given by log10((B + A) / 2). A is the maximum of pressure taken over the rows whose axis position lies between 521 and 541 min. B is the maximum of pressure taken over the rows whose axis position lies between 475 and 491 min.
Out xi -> 0.440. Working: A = 2.97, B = 2.544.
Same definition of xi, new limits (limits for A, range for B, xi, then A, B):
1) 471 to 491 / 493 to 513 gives 0.409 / 2.544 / 2.586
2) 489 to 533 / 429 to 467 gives 0.449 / 2.934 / 2.687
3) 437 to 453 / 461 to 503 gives 0.405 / 2.309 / 2.776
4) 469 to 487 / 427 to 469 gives 0.431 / 2.615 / 2.776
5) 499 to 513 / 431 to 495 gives 0.424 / 2.534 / 2.776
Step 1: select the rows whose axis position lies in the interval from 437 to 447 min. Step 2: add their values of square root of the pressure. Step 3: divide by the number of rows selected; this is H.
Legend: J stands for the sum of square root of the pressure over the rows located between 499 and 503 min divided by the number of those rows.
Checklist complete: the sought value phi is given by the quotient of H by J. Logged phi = 0.8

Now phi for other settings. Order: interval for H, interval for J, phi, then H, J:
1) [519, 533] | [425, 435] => 1.3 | 1.64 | 1.23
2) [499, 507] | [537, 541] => 0.9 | 1.57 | 1.66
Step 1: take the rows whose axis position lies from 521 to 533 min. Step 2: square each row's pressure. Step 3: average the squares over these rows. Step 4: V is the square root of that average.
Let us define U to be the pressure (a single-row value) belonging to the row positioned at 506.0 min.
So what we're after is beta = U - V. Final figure -0.27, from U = 2.461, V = 2.73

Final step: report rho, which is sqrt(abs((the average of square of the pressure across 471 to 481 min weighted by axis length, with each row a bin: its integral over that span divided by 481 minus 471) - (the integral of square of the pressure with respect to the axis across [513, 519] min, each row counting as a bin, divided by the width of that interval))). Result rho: 1.40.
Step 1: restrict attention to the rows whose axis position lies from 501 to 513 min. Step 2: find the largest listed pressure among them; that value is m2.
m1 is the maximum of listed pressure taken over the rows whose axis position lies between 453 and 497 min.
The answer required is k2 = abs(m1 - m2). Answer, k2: 0.24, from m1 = 2.776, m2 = 2.534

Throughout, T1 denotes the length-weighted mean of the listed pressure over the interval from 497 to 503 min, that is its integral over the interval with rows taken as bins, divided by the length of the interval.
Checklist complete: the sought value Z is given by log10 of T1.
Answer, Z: 0.40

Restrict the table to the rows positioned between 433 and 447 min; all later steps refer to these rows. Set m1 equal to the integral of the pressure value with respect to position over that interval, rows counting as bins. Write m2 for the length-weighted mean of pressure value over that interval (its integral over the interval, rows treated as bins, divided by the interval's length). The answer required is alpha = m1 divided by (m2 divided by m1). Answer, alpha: 305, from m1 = 21.8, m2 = 1.6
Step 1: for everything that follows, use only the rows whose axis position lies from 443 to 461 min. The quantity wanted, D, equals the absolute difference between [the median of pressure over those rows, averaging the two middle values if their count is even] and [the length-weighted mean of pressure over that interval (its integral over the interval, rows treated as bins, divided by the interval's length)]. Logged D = 0.046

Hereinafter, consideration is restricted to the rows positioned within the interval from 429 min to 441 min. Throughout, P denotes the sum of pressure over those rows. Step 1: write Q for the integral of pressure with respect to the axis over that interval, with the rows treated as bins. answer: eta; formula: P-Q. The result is -8.9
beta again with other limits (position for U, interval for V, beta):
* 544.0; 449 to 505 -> 0.35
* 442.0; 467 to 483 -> -0.77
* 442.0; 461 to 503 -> -0.86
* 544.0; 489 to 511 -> 0.22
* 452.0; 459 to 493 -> -0.14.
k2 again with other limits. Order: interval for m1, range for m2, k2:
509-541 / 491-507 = 0.38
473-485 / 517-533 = 0.70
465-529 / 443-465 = 0.34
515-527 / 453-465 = 0.26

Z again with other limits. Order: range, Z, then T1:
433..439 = 0.18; 1.5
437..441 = 0.18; 1.5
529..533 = 0.46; 2.9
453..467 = 0.34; 2.2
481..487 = 0.35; 2.2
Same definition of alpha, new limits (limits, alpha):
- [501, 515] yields 486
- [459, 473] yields 479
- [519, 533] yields 529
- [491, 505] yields 481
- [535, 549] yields 525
